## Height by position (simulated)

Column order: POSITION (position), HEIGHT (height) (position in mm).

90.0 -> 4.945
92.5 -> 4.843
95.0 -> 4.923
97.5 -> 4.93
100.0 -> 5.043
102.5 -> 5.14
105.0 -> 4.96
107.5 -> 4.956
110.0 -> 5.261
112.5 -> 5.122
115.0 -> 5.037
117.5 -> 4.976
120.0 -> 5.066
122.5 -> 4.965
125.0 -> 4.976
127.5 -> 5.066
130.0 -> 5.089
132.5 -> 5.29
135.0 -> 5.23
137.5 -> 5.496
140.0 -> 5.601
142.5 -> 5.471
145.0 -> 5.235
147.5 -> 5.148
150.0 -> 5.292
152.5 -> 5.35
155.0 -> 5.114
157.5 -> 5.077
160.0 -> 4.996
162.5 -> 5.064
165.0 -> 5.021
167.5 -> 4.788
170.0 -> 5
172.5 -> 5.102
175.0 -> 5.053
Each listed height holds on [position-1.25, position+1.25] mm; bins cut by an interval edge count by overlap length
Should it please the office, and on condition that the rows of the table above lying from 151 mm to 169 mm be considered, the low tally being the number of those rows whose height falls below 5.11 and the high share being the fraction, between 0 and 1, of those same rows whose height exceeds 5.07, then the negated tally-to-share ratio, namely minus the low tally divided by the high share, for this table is -12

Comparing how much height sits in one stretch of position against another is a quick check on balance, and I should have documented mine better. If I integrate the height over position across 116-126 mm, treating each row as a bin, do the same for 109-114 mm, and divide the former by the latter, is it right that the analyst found 1.9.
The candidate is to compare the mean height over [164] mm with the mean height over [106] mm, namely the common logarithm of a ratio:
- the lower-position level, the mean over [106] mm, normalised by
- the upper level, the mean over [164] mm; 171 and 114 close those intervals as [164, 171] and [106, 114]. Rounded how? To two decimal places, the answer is 0.02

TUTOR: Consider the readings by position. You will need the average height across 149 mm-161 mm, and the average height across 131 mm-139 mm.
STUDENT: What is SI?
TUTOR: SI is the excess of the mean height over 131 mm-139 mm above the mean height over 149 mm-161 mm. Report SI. 0.2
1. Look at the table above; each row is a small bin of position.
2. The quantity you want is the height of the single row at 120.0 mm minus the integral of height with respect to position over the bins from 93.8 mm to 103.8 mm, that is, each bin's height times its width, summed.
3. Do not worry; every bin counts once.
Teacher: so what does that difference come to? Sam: -45.0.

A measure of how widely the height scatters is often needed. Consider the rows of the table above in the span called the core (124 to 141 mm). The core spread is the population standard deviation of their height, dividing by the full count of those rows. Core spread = 0.214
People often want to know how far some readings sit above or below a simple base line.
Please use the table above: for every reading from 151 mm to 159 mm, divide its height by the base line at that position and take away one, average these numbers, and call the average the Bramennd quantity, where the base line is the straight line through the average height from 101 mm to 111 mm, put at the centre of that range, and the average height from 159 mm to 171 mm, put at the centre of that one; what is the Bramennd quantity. 0.038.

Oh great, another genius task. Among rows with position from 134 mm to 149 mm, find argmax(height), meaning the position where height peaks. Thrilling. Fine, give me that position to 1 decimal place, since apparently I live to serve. 140.0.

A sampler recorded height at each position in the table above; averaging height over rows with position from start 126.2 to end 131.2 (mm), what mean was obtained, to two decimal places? 5.08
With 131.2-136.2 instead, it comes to 5.26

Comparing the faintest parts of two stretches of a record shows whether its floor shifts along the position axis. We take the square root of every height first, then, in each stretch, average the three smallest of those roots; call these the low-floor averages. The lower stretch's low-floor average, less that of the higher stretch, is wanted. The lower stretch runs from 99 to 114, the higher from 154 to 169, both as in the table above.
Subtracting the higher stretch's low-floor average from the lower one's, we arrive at 0.01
